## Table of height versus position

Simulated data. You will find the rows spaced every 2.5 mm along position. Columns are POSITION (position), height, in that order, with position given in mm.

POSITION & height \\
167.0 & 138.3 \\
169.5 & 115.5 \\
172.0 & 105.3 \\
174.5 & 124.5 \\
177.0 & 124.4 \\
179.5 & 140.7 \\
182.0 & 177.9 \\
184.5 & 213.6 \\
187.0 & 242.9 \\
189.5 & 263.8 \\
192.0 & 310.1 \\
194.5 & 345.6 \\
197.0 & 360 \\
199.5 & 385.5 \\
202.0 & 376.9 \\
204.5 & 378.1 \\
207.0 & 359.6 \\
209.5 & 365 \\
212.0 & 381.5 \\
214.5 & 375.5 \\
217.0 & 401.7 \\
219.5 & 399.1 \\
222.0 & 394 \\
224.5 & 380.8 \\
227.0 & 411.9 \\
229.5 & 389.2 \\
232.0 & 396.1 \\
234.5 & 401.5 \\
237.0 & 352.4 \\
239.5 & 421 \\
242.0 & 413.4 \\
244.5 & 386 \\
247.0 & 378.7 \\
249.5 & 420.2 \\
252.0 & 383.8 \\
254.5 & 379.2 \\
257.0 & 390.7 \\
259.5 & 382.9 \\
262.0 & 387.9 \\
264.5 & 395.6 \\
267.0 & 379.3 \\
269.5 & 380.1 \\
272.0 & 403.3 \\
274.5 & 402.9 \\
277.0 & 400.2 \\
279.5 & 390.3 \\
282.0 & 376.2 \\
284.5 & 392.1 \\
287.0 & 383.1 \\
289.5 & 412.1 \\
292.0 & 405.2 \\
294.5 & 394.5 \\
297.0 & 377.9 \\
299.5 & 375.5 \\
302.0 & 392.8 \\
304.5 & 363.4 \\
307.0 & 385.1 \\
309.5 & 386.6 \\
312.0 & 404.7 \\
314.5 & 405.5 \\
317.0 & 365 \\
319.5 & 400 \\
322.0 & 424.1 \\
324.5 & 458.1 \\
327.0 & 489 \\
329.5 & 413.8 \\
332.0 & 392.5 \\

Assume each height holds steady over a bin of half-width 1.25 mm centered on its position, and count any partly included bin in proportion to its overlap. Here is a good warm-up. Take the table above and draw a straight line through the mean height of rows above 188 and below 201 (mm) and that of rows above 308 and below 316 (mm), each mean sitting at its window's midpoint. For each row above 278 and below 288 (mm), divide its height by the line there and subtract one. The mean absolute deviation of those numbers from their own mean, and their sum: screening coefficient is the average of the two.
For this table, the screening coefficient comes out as 0.0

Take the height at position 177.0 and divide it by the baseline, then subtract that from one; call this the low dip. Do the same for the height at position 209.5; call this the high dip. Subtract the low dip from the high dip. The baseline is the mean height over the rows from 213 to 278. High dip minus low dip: -0.61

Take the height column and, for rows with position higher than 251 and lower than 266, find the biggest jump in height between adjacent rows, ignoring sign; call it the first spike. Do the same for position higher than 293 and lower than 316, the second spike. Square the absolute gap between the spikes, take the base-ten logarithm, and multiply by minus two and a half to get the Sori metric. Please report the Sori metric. -6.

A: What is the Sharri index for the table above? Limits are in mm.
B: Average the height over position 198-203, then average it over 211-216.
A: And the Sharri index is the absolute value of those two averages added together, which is 760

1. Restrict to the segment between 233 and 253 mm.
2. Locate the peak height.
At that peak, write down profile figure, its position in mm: 239.5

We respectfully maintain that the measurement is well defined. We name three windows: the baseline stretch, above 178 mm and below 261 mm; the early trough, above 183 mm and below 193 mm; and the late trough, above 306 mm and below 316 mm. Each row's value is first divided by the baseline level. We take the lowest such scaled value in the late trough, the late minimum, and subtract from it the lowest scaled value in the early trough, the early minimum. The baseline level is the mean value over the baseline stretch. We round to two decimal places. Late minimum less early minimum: 0.48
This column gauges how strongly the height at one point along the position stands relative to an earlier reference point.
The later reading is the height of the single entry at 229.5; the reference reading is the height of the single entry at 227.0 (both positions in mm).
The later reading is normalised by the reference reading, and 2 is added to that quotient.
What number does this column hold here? 2.94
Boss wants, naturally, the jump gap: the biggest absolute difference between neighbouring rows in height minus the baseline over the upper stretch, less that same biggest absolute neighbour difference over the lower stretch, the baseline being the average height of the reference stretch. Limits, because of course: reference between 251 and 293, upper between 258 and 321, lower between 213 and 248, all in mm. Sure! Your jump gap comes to -28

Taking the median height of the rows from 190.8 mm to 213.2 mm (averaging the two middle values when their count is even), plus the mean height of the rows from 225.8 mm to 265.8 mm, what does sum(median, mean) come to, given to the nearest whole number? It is 758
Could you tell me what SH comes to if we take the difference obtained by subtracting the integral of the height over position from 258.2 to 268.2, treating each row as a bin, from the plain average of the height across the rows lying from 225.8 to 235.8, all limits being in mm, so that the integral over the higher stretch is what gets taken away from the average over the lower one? -3465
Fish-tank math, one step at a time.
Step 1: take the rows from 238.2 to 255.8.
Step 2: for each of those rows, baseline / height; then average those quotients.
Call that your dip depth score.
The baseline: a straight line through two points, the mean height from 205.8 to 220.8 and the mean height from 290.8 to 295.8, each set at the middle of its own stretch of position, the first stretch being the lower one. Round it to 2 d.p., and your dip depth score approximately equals 0.98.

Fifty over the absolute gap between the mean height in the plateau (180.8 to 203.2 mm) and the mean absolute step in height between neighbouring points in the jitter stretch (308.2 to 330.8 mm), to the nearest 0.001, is 0.189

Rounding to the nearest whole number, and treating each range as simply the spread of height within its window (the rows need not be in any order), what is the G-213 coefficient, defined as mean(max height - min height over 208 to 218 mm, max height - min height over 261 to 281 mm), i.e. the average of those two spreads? 30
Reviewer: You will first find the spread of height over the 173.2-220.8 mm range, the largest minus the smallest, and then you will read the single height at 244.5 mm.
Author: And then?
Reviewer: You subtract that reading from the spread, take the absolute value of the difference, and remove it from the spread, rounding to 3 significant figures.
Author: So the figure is 169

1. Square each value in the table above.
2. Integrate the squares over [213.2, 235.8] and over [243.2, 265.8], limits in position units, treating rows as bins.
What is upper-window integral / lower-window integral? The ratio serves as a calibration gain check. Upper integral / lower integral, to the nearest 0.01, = 0.98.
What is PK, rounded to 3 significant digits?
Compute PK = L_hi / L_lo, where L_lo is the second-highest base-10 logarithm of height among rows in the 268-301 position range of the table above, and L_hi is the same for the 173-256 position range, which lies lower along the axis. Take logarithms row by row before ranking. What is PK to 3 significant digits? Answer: 1.01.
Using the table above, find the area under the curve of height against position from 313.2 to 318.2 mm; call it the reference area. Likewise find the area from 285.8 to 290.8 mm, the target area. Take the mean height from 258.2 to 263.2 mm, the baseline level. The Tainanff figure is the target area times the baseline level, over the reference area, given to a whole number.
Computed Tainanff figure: 398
